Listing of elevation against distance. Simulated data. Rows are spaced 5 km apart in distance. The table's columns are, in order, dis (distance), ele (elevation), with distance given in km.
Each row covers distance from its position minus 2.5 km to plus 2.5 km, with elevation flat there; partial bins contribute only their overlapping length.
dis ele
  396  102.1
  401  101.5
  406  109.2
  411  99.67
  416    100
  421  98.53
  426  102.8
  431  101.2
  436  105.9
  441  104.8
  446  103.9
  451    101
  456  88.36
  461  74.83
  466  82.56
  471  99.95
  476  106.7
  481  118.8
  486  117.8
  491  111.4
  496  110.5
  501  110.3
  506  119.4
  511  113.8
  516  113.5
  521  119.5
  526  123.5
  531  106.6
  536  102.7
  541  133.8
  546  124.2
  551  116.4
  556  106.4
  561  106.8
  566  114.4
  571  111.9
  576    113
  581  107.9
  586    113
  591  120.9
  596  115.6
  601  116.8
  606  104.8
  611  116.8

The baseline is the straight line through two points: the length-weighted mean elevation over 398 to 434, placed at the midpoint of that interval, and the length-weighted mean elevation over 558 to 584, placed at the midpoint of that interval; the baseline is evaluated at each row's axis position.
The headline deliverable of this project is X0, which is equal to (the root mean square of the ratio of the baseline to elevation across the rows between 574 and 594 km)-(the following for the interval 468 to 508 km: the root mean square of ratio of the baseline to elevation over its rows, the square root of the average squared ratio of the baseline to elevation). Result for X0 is 0.03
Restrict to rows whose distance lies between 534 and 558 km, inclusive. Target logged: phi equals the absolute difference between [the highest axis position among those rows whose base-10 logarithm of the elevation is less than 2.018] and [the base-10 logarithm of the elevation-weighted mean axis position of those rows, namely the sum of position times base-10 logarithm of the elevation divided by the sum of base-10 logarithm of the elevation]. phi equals 10.0 km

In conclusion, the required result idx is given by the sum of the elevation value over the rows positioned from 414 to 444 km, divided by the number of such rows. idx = 102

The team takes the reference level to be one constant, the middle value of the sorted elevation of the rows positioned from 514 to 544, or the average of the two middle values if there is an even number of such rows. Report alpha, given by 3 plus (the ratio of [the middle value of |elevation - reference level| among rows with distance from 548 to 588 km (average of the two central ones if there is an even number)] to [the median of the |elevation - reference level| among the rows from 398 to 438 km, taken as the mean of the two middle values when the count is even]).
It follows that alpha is 3.3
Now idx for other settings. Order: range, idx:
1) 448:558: 109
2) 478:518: 114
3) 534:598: 114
